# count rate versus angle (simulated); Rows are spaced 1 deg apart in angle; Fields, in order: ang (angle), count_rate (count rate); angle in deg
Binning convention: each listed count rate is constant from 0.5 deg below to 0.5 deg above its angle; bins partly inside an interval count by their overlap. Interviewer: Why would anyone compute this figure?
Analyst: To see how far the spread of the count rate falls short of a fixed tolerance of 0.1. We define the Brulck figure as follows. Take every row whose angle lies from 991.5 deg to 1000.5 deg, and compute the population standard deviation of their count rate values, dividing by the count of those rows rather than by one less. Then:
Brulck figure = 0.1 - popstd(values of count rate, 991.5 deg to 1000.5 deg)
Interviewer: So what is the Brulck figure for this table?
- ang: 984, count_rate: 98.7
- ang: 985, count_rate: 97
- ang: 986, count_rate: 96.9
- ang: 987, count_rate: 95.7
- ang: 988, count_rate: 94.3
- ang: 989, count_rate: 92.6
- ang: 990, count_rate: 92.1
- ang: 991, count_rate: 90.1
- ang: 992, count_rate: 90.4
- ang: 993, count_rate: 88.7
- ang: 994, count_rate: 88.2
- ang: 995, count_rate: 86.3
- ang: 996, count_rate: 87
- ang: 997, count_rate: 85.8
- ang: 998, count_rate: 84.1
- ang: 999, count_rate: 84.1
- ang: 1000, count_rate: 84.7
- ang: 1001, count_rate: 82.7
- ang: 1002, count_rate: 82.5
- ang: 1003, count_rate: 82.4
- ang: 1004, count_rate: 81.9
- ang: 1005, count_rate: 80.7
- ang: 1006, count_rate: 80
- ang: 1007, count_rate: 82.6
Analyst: -2.0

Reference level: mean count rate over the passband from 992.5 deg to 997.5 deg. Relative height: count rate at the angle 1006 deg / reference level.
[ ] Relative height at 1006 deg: 0.92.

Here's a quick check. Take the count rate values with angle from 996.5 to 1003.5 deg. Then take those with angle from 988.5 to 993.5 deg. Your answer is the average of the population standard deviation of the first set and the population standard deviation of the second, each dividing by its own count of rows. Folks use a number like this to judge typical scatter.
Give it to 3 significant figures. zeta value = 1.30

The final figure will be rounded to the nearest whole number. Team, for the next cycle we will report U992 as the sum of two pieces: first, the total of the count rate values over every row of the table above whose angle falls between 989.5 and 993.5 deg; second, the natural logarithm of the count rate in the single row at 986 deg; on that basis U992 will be 366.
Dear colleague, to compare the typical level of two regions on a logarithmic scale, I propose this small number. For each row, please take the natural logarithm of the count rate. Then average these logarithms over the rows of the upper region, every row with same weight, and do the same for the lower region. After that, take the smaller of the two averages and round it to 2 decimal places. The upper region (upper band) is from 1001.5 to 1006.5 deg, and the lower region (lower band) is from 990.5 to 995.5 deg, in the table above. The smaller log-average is 4.40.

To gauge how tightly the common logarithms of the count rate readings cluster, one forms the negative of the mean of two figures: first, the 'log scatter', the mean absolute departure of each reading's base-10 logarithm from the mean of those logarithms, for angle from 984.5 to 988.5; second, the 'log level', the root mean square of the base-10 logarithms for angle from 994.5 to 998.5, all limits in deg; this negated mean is -0.969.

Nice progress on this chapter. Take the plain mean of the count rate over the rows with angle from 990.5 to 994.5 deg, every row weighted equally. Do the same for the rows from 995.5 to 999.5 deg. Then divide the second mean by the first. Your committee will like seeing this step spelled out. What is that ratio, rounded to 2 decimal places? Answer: 0.95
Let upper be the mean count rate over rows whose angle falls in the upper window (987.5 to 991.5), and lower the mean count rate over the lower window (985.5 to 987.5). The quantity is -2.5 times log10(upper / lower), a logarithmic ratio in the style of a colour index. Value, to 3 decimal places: 0.046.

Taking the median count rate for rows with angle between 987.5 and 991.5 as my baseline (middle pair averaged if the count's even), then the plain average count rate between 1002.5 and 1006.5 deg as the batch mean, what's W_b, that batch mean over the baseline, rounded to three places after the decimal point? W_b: 0.880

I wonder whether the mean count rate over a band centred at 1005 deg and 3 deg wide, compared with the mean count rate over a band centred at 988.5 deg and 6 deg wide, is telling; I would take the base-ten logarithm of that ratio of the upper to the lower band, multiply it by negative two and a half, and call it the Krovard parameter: 0.16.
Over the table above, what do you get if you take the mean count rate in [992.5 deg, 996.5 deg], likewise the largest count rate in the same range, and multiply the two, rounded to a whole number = 7766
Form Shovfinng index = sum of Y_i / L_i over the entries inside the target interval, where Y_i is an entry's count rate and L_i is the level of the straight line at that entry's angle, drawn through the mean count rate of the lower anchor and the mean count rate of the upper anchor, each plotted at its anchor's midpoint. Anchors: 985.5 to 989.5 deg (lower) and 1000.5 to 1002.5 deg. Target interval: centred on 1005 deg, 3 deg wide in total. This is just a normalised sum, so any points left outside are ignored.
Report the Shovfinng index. 3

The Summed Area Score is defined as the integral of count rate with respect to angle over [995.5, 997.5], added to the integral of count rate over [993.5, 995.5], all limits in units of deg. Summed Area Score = 347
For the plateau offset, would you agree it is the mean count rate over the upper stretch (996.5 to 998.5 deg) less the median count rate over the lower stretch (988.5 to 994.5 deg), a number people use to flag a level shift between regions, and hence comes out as -5.3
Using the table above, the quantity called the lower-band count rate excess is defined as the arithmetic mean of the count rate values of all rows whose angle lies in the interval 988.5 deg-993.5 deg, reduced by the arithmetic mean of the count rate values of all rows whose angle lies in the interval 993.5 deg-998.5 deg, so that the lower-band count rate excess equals 4.5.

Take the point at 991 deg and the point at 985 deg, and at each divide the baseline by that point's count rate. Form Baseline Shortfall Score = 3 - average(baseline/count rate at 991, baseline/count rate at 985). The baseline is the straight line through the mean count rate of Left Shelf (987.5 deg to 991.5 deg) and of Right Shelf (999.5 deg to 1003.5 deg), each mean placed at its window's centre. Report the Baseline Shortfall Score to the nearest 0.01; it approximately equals 2.00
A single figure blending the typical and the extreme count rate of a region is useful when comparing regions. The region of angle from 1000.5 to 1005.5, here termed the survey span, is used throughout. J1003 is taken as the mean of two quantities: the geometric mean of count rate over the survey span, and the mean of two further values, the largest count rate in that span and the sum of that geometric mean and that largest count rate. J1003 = 103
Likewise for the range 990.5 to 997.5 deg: 111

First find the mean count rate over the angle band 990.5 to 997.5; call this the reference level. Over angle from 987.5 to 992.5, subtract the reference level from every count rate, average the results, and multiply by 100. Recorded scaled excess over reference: 383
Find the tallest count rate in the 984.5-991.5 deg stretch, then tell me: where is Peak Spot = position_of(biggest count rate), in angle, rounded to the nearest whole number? 985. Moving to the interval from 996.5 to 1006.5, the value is 997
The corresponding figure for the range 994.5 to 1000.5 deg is 996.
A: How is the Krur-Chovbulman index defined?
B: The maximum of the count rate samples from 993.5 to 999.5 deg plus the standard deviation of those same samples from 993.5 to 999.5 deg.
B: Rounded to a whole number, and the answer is 90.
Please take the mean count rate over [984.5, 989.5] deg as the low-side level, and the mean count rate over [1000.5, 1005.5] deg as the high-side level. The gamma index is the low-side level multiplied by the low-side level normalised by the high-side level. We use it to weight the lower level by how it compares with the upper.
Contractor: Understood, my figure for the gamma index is 111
